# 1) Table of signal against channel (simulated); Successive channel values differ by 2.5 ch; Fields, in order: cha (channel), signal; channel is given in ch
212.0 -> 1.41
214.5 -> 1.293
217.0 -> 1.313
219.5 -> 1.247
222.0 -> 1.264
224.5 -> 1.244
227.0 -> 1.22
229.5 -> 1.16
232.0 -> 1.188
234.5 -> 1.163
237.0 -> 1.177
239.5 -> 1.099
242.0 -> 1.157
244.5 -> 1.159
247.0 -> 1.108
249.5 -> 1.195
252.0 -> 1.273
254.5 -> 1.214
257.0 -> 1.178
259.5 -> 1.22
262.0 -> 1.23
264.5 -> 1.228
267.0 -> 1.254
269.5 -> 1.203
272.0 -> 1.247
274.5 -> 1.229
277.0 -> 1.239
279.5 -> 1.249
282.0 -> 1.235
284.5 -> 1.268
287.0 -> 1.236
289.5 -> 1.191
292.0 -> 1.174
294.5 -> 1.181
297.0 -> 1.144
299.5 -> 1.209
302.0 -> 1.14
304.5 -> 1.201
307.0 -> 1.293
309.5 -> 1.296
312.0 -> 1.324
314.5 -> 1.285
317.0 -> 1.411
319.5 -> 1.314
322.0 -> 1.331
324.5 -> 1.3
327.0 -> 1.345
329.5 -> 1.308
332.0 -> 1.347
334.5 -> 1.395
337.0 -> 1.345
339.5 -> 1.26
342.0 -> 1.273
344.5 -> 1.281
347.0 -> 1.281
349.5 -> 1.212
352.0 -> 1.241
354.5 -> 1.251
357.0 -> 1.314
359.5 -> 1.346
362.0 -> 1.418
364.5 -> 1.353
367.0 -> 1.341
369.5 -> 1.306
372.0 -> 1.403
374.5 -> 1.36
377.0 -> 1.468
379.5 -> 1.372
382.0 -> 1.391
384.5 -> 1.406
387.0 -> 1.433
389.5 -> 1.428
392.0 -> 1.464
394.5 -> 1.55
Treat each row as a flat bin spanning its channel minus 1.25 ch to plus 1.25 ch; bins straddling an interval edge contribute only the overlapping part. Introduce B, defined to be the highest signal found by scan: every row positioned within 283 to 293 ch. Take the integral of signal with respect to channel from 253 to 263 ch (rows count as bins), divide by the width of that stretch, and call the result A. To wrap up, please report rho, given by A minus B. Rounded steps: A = 1.21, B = 1.268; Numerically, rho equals -0.1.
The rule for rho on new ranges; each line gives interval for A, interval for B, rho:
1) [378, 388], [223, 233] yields 0.2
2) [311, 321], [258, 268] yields 0.1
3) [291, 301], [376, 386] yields -0.3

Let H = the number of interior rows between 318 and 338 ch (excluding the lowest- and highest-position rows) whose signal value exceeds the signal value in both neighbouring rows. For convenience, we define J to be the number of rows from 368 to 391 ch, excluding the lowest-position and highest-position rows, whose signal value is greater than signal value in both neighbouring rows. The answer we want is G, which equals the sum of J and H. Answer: 6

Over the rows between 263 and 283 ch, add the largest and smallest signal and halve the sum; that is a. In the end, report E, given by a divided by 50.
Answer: 0.025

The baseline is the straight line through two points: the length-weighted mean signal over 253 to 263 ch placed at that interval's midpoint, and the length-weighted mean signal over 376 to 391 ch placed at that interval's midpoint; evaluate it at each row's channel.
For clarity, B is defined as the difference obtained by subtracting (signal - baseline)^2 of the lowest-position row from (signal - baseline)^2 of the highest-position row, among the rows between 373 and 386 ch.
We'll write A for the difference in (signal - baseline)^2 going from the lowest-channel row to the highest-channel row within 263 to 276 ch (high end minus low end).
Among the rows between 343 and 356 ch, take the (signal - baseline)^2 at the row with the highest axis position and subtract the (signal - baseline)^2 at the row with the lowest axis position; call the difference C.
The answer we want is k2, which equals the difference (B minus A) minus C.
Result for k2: -0.010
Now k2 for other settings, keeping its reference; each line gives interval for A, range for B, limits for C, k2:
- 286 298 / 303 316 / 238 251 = -0.017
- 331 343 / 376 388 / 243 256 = -0.008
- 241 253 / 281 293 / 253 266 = 0.004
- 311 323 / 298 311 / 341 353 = -0.014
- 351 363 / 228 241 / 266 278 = 0.022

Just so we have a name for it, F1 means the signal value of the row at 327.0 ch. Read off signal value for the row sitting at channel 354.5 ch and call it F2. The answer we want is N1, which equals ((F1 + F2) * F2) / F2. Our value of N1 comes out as 2.60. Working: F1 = 1.345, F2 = 1.251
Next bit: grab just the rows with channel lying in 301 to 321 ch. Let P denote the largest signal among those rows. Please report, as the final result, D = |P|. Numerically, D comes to 1.41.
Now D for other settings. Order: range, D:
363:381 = 1.47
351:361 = 1.35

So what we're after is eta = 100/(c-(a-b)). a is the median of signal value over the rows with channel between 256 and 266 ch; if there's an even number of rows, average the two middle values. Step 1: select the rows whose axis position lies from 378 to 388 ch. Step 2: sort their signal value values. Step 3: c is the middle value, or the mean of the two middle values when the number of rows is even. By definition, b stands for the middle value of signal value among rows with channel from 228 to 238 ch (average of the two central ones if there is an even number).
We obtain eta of 74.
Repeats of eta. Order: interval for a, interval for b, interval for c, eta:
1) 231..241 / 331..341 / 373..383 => 64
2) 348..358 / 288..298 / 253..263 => 87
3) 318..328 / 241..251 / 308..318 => 87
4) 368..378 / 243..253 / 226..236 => 103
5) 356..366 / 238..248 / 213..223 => 94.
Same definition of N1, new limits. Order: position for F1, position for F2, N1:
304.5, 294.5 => 2.38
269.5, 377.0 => 2.67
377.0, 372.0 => 2.87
